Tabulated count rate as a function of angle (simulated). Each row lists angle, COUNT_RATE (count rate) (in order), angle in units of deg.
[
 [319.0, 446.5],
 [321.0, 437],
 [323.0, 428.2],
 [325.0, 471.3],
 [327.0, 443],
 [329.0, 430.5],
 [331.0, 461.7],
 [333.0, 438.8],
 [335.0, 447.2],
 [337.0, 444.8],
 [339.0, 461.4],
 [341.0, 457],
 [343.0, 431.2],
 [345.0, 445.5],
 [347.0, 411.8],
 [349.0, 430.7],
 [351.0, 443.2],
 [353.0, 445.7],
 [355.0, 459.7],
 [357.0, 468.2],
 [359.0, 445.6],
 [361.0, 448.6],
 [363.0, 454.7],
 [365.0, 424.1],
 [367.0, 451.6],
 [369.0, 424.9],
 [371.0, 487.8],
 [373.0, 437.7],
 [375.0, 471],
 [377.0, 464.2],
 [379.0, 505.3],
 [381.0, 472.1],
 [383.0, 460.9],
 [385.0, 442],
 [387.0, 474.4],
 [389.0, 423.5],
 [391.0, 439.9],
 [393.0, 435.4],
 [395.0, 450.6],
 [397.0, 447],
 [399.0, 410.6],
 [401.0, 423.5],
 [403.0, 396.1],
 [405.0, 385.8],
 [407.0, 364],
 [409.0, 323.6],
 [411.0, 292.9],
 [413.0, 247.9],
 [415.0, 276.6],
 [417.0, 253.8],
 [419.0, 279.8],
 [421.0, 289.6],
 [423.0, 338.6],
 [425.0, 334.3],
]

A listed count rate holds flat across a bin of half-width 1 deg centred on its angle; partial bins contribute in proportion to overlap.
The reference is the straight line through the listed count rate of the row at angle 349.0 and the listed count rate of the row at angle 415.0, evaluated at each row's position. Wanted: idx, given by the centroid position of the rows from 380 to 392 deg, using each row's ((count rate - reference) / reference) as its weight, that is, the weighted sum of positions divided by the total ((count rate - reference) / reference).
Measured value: 386.0 deg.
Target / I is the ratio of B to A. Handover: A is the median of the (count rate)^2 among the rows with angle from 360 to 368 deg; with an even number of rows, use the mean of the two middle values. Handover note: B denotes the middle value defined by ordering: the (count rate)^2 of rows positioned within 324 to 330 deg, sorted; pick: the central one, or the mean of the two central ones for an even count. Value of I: 0.97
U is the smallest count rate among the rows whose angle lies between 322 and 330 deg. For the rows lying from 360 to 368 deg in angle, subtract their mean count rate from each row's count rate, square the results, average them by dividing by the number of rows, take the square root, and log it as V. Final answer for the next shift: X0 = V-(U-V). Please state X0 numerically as -404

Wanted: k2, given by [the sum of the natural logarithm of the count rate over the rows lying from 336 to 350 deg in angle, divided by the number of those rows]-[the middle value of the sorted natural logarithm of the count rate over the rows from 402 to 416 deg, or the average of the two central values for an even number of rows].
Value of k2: 0.307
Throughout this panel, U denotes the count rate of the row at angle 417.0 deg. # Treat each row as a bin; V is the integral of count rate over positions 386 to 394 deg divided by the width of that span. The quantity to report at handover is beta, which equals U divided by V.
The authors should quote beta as 0.57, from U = 253.8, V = 443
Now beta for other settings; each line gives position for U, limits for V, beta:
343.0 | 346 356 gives 0.98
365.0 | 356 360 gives 0.93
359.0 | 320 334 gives 1.00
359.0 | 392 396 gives 1.01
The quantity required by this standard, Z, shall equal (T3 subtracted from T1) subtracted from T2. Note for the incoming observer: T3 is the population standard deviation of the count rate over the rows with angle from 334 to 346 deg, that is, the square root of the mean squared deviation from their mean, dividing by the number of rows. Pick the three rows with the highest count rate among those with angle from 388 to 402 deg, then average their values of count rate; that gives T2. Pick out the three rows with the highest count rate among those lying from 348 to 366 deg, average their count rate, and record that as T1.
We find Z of -5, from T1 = 461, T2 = 446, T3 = 9.7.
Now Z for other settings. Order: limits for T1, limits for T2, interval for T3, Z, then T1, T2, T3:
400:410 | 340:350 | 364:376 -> 66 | 402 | 445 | 23.5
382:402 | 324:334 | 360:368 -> 9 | 462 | 459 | 12.1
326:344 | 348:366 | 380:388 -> 14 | 460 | 461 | 12.8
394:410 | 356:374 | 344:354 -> 43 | 440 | 470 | 13.0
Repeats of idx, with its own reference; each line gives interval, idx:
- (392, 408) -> 399.4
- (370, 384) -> 377.5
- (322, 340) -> 328.0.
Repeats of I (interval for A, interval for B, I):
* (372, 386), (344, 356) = 0.92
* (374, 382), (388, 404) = 0.83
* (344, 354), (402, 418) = 0.48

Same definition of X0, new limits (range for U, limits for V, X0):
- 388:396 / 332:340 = -407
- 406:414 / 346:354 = -221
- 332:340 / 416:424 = -377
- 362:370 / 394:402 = -391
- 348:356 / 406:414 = -346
